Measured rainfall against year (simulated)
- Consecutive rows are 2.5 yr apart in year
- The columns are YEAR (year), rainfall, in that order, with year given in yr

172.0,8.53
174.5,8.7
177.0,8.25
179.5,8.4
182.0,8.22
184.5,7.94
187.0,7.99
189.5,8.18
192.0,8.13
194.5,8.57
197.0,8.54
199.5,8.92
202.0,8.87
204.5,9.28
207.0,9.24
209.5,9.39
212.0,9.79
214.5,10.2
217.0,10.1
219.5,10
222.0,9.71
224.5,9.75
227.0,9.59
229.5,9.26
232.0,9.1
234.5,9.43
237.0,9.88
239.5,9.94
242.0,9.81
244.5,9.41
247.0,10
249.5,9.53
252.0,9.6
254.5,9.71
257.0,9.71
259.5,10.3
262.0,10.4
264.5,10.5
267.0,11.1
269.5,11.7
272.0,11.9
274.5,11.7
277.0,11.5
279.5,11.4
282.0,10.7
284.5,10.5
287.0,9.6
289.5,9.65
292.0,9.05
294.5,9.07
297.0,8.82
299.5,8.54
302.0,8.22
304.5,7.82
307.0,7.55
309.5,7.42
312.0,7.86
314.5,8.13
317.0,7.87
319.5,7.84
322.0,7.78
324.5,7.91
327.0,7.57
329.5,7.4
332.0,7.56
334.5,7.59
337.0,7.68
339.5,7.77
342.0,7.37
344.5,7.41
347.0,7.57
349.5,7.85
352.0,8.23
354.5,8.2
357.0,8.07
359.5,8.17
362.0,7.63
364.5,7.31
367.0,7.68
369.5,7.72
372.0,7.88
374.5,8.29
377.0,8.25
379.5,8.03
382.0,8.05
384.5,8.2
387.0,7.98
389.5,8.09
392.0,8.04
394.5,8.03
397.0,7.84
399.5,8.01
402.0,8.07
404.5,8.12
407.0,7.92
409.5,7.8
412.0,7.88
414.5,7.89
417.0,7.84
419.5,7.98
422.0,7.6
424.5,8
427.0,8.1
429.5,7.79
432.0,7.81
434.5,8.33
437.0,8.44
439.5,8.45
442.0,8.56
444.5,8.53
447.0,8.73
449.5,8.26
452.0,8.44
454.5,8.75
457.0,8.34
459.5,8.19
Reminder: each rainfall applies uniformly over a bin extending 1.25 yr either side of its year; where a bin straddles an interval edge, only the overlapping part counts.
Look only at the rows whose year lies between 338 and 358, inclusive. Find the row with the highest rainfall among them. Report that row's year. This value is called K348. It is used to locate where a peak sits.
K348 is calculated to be 352.0 yr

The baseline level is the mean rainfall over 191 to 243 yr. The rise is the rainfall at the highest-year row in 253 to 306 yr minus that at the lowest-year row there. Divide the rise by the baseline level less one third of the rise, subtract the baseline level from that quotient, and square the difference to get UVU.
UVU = 92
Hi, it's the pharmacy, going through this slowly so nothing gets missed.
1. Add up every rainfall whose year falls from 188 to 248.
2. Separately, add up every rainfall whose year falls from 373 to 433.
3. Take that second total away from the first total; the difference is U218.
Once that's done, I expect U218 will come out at 33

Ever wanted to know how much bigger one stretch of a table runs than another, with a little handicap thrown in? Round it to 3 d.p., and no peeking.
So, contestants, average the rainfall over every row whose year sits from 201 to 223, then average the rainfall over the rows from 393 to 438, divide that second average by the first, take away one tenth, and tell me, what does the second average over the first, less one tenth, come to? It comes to 0.728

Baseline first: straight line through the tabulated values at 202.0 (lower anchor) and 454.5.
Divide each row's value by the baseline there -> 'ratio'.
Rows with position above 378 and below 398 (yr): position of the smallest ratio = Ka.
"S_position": 397.0 yr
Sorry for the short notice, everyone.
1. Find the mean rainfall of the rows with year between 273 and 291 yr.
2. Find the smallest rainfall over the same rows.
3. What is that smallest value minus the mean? -1.1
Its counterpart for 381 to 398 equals -0.2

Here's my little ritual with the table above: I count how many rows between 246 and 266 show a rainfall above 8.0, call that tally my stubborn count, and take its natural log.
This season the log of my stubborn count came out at 2.1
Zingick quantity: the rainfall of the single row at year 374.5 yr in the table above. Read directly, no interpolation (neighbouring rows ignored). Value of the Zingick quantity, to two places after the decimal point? 8.29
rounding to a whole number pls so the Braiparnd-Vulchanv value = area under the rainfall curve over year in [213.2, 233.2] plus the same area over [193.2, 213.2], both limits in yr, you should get 376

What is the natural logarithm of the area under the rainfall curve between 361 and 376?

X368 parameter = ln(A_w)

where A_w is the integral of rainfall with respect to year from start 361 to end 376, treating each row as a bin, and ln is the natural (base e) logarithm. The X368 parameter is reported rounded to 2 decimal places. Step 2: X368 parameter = 4.76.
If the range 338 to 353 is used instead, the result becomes 4.75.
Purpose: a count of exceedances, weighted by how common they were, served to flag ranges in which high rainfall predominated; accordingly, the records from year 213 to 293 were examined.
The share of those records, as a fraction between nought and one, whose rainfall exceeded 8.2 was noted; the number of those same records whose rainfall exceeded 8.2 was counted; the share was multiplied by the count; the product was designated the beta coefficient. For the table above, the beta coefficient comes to 32.0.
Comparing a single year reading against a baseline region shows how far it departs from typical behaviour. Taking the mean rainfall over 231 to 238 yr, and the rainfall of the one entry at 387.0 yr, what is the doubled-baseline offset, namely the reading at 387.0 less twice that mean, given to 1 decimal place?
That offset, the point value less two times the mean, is -11.0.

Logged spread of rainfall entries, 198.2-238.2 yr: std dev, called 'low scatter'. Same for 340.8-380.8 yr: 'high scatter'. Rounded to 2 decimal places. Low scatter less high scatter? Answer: 0.07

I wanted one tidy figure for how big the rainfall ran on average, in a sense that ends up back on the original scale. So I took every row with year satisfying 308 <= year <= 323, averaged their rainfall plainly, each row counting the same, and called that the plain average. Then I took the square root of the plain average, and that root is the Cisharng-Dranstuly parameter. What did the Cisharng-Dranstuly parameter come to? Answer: 2.80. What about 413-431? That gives 2.81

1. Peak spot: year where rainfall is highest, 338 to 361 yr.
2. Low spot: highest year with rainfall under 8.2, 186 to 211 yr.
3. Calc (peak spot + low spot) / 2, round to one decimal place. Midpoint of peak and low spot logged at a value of 272.0 yr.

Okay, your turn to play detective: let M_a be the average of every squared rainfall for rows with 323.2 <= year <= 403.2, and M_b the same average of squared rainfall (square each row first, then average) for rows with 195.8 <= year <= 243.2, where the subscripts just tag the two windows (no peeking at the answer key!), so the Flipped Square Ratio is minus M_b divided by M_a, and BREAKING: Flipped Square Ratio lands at -1.47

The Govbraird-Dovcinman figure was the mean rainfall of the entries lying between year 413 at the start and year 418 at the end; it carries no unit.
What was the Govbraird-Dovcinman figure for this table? 7.87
